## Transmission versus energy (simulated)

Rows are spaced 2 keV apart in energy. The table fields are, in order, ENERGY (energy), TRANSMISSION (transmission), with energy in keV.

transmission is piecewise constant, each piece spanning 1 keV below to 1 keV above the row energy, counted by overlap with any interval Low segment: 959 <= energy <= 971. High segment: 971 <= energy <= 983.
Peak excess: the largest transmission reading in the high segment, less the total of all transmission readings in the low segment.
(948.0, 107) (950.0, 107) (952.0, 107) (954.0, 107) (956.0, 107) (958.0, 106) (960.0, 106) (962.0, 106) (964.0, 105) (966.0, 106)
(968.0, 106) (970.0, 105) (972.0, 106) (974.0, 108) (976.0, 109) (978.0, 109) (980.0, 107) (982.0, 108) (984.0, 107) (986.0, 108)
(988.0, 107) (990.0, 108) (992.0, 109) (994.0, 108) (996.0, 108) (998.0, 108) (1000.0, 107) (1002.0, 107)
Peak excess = -525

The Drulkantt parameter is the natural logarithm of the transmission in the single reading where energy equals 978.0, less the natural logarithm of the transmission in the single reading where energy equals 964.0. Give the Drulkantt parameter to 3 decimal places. 0.037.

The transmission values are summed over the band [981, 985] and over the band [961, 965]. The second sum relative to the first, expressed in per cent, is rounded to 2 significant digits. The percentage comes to 98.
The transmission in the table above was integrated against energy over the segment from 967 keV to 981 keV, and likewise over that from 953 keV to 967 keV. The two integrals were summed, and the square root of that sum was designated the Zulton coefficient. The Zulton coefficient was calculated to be 54.6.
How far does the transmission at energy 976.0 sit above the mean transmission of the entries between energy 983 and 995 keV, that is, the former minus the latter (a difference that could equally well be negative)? 1.2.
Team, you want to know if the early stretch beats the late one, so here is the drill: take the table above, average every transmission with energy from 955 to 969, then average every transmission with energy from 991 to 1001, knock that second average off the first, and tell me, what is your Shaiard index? -2.00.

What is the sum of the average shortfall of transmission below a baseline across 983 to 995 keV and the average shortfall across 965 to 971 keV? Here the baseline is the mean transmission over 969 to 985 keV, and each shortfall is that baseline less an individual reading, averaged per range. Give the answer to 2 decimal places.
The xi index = 1.25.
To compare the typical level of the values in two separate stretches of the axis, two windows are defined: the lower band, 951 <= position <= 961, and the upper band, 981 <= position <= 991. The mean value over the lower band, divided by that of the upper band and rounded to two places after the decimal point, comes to 0.99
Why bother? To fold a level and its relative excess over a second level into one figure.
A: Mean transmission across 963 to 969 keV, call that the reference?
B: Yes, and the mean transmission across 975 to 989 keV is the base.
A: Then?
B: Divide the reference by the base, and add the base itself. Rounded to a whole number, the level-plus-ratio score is 109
